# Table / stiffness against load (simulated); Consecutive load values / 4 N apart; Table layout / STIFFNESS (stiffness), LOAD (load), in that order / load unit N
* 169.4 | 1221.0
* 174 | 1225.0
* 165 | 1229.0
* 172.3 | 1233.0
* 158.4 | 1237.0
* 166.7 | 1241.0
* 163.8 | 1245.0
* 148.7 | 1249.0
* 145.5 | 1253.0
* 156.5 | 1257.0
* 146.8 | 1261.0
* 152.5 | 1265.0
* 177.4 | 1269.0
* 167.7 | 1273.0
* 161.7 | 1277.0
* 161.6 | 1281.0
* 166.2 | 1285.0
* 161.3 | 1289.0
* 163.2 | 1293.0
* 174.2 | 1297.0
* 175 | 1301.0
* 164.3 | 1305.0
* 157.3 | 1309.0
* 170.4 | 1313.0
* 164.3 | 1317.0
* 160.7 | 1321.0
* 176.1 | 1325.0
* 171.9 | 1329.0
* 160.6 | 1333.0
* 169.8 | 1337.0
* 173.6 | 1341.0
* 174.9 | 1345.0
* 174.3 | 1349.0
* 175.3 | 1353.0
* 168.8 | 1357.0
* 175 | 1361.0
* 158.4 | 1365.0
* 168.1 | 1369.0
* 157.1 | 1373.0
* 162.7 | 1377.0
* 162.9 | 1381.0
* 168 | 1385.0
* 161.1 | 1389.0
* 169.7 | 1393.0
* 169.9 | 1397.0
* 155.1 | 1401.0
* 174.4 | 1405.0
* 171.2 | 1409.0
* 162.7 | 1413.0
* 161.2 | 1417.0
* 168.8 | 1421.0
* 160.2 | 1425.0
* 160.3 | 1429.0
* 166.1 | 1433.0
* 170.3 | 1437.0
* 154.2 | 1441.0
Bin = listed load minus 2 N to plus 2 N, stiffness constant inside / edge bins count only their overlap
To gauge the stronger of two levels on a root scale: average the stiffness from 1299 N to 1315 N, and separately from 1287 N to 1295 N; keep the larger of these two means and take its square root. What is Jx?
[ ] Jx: 12.9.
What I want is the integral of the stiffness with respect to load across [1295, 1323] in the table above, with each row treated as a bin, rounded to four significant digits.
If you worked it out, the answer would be 4665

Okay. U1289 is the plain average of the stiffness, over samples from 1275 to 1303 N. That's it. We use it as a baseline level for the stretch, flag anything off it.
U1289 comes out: 166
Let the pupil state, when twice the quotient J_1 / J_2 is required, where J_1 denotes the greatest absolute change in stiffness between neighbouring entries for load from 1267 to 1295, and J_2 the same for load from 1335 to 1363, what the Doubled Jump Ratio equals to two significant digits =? 3.0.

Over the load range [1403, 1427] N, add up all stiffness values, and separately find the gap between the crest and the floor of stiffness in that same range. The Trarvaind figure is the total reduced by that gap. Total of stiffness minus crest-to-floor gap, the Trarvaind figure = 984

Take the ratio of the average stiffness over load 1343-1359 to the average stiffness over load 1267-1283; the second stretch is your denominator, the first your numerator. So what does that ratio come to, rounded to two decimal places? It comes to 1.04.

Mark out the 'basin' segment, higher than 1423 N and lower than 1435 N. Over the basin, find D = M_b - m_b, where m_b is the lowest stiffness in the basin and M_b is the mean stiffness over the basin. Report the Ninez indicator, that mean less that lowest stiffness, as 2.0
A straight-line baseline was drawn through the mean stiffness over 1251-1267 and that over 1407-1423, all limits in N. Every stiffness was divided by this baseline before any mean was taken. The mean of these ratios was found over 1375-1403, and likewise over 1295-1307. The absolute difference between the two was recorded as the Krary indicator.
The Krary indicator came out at 0.10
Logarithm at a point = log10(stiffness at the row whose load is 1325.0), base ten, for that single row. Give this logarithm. 2.25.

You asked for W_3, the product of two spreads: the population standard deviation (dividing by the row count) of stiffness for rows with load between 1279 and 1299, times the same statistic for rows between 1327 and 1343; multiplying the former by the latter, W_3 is 24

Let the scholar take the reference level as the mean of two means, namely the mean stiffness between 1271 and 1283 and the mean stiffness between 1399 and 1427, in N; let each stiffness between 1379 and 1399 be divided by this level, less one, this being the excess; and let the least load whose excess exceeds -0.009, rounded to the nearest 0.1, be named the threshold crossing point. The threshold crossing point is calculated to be 1381.0 N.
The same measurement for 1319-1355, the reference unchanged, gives 1325.0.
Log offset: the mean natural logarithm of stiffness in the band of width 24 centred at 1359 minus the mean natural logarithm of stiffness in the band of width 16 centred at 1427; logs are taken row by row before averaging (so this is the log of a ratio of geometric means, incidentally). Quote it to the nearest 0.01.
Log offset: 0.04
